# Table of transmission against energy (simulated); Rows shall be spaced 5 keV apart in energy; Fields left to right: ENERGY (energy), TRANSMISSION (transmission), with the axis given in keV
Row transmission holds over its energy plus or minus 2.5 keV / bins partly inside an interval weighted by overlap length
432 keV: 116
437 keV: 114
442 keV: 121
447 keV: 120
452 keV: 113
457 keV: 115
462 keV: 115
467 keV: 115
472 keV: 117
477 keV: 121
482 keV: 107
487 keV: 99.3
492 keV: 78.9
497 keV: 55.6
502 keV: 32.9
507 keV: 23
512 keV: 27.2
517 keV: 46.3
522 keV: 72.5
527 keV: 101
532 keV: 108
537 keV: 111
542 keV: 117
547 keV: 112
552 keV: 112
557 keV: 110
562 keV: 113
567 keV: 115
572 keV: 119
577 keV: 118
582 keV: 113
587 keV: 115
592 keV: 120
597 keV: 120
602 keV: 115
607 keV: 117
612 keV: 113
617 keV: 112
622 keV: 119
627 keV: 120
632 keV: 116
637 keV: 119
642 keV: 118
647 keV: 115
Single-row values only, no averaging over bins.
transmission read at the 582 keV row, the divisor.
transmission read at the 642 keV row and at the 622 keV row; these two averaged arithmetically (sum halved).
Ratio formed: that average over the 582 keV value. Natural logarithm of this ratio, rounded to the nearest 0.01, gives 0.05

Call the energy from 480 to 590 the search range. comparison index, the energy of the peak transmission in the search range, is 572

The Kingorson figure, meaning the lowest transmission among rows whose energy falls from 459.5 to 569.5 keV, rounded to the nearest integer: 23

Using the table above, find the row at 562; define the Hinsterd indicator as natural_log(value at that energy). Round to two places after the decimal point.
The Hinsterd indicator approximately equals 4.73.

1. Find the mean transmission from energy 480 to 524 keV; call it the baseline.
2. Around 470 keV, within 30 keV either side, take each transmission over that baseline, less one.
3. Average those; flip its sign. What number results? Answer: -0.8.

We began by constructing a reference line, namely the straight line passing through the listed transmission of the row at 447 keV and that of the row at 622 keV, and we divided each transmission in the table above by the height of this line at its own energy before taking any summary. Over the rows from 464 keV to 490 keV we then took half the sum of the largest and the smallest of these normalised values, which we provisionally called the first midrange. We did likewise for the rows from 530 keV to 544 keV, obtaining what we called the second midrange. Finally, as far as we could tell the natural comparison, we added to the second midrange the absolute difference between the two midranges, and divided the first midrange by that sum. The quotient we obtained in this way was 0.95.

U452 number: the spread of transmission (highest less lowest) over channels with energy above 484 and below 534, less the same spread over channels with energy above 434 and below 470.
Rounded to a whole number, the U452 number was 77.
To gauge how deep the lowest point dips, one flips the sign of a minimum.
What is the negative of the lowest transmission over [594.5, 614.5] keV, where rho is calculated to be -113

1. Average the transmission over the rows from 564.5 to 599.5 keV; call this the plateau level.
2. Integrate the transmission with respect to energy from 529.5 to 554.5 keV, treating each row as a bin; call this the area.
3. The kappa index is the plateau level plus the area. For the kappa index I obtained 2917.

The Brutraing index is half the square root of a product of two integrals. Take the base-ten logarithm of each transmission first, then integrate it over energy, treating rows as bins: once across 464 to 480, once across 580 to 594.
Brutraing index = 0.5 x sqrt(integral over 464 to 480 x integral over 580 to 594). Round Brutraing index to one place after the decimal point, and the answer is 15.5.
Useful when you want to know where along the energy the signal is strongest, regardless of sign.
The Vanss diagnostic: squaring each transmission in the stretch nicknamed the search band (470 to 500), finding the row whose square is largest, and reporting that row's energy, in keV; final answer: 477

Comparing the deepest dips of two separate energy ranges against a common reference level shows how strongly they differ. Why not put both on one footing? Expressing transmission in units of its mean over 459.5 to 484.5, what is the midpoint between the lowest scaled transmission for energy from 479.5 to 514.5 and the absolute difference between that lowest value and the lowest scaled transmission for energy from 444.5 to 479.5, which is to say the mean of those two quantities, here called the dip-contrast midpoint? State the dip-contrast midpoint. 0.49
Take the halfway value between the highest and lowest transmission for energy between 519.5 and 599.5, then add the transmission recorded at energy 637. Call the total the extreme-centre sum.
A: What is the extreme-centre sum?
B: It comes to 215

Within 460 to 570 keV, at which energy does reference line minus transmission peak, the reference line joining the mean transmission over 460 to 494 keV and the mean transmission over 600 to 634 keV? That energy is 507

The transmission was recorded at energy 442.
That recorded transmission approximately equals 121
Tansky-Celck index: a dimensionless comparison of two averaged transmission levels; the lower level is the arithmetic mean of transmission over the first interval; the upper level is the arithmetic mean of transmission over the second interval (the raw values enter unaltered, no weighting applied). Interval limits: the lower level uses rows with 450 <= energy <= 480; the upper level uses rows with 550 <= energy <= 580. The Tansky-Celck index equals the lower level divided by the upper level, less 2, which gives -0.99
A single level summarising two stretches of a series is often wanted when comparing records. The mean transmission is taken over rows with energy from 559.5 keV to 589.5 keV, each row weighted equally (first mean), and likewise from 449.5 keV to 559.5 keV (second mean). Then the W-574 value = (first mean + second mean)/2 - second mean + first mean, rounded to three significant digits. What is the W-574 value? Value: 128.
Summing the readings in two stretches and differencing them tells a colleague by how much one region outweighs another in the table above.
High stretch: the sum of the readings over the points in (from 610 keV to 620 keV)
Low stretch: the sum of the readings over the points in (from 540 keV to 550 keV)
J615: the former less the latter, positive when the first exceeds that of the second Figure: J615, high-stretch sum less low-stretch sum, -4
